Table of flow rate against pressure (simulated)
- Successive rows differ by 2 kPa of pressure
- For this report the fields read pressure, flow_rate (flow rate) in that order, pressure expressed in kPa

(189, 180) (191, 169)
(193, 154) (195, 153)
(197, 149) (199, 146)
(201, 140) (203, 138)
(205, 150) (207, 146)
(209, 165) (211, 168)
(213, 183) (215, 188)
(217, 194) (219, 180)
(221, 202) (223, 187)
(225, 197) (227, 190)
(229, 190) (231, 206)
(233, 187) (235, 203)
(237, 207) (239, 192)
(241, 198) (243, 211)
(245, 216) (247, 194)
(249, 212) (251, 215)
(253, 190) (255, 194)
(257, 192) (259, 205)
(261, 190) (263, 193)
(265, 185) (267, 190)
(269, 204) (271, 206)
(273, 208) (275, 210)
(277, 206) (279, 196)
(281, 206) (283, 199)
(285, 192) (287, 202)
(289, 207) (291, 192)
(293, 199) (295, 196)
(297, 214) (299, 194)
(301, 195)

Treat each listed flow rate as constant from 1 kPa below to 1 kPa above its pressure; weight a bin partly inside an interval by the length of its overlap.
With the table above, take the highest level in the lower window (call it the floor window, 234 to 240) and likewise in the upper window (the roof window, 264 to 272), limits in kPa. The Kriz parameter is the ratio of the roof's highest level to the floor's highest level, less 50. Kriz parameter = -49.00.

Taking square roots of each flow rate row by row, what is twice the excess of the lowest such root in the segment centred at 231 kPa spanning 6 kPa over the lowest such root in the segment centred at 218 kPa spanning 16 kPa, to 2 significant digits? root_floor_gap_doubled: 1.4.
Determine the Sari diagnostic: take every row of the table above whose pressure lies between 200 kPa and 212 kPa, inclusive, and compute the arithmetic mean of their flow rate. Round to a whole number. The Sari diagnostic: 151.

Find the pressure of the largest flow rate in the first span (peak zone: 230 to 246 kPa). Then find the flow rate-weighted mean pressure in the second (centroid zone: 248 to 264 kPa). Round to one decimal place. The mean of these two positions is 250.4 kPa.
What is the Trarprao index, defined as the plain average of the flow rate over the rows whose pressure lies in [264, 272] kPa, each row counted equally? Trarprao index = 196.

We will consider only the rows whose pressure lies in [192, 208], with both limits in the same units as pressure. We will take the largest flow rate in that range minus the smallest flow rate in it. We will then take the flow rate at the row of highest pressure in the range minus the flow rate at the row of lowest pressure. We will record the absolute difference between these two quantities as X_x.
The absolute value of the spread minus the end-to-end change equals 24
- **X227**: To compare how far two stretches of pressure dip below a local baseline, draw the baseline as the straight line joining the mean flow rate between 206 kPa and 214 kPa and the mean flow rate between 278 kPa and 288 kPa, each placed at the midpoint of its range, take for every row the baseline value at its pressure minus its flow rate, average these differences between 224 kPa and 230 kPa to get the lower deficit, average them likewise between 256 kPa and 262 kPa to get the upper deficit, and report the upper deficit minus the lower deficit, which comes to 11.4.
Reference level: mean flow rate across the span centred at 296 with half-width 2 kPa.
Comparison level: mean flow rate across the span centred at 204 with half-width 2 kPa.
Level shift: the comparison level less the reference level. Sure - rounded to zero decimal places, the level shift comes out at -61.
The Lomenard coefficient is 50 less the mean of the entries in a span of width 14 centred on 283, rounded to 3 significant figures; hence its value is -151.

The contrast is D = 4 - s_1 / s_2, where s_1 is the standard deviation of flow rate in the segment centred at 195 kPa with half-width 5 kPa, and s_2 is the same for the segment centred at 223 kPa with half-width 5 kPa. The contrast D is 2.97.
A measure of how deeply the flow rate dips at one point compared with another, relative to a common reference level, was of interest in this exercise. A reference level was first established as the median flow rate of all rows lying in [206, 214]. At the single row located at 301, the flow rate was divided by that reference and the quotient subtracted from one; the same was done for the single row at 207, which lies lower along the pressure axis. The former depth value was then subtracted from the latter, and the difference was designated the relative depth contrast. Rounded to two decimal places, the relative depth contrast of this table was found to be 0.29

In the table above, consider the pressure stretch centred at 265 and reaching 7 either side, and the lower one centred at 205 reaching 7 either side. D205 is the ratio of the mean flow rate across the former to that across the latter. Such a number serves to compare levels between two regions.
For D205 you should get 1.30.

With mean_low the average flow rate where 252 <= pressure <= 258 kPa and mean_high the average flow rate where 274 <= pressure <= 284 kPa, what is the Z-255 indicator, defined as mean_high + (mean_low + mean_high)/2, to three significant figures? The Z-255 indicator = 401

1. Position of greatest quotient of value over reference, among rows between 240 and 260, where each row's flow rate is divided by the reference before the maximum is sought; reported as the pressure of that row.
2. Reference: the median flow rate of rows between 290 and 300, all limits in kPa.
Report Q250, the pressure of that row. 245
